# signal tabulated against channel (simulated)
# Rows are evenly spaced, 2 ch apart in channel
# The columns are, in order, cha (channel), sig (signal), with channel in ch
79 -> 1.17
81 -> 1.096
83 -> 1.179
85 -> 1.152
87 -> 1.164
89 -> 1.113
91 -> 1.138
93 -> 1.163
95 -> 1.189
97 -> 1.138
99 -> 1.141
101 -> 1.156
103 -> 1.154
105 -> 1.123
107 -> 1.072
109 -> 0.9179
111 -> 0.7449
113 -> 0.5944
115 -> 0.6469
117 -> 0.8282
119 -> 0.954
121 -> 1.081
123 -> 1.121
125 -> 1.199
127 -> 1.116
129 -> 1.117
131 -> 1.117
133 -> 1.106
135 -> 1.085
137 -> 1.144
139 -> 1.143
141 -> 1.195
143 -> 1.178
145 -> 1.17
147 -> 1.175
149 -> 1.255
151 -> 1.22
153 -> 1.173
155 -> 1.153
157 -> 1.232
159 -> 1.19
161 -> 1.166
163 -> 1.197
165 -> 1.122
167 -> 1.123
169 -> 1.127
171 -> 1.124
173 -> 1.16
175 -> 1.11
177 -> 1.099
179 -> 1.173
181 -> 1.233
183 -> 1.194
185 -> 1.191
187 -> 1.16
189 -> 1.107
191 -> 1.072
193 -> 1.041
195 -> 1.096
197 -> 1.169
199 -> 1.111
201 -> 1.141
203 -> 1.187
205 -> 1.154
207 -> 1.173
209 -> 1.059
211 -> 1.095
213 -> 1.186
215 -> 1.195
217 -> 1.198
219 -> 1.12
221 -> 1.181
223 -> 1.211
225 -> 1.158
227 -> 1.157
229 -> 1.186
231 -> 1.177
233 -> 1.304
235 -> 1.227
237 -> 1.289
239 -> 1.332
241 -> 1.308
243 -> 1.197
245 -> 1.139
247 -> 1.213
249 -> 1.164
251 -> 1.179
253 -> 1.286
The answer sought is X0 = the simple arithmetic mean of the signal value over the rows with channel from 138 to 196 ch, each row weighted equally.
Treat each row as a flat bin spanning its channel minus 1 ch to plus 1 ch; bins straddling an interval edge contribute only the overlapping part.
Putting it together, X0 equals 1.158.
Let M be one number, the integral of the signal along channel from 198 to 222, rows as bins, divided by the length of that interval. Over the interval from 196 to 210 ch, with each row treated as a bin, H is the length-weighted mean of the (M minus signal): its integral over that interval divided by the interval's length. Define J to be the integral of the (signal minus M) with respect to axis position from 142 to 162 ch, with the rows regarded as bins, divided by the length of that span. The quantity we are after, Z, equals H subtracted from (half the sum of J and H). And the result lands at 0.017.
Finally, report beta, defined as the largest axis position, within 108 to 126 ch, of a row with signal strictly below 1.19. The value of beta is 123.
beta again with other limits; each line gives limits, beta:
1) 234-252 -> 251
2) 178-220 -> 219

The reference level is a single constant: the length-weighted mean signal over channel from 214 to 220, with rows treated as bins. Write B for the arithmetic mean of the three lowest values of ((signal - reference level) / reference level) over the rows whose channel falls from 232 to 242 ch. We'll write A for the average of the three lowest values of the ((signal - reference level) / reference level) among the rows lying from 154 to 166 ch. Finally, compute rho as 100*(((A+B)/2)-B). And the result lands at -5.4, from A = -0.02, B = 0.09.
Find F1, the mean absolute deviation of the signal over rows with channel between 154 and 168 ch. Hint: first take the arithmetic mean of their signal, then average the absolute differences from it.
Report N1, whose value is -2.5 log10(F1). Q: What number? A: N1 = 3.7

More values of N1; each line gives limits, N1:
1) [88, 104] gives 4.5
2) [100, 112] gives 2.2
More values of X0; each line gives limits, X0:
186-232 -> 1.145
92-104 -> 1.157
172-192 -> 1.150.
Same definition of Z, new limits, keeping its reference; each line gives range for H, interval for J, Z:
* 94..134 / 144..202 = -0.060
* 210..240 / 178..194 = 0.024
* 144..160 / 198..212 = 0.014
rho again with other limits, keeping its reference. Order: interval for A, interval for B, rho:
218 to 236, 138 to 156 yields -0.4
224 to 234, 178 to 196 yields 4.0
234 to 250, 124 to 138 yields 2.7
